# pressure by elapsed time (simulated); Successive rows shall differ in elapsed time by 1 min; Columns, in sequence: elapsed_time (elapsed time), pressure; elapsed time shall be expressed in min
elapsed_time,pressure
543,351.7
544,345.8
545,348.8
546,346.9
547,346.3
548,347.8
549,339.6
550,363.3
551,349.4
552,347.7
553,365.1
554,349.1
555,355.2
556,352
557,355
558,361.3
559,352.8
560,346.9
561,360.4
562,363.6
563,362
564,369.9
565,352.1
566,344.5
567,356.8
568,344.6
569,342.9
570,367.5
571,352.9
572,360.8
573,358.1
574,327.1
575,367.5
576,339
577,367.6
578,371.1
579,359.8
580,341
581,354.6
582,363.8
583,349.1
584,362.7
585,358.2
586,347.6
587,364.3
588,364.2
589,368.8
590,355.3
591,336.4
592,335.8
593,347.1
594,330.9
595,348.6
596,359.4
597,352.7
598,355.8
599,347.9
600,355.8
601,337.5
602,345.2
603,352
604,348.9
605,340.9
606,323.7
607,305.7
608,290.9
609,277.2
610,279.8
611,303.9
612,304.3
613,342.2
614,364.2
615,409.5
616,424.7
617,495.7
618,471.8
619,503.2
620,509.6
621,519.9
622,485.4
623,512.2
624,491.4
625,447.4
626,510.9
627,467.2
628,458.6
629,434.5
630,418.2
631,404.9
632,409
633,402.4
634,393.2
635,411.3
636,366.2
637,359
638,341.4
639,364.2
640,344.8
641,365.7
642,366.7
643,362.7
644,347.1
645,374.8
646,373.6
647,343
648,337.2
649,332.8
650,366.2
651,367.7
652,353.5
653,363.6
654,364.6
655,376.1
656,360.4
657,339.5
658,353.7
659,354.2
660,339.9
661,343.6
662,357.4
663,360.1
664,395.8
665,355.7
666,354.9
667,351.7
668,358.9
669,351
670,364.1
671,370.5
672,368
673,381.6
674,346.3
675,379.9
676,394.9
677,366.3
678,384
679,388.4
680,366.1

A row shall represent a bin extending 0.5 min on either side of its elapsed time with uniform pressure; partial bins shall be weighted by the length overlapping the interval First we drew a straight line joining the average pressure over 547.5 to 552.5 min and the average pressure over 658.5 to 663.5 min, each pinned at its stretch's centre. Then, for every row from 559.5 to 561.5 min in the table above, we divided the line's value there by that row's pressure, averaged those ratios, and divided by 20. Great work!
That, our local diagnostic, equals 0.0495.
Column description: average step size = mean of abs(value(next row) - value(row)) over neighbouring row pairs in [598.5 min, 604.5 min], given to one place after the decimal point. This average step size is 8.8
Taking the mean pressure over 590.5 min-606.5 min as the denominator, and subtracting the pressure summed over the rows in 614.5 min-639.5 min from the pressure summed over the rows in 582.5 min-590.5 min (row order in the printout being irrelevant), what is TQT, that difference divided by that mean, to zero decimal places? -24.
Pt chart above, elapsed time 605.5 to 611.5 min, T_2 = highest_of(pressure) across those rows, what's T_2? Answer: 323.7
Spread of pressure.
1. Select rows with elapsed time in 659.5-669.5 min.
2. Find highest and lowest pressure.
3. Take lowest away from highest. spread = 56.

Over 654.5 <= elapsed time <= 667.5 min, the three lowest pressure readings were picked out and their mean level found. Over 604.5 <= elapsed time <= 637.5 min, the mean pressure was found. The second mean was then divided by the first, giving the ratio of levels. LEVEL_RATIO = 1.19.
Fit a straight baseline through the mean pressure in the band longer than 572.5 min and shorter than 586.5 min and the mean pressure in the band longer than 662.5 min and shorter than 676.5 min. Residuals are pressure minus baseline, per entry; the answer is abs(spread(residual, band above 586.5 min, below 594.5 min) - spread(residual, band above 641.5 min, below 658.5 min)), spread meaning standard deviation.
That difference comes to 1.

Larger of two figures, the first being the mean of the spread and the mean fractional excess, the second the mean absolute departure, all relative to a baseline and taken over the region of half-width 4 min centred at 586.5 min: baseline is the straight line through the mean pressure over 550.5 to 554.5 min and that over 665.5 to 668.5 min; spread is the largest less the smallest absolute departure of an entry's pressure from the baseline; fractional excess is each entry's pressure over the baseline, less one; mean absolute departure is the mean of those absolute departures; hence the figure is 8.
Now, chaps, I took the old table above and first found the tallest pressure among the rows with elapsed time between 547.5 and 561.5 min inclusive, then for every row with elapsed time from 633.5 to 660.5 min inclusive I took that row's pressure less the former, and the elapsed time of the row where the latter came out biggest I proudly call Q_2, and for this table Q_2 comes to 635 min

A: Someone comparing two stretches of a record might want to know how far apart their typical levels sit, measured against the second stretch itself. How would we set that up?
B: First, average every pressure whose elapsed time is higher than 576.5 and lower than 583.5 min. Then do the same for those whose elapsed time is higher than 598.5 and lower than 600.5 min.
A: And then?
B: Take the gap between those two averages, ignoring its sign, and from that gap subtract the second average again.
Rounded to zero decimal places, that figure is -346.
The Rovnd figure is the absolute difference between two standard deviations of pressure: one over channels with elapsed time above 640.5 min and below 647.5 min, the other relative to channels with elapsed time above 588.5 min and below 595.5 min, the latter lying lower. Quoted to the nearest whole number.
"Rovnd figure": 1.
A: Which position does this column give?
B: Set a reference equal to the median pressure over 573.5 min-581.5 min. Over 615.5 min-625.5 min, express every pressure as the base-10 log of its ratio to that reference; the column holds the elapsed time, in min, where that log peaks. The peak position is 621 min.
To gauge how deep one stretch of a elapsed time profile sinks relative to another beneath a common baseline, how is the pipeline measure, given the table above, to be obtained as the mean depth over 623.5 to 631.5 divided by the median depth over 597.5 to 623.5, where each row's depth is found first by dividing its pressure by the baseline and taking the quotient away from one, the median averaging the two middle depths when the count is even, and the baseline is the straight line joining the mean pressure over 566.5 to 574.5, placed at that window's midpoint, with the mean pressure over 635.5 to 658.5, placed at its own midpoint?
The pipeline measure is -27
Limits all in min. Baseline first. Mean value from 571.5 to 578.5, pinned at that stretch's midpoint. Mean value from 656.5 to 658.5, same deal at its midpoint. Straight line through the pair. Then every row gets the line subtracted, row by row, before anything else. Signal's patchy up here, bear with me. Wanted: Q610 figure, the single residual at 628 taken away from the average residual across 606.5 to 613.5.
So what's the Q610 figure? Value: -160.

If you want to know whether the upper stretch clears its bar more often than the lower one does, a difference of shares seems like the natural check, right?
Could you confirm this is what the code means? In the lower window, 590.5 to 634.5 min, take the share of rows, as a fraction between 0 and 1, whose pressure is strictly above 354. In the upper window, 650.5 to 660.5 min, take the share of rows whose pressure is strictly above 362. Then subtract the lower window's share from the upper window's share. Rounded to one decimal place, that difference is -0.1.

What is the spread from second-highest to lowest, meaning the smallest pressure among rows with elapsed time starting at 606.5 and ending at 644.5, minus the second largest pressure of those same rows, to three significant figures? -235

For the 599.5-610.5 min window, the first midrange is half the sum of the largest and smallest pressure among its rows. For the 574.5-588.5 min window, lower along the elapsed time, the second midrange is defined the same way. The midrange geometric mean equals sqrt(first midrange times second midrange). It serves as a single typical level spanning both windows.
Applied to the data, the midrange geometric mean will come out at 335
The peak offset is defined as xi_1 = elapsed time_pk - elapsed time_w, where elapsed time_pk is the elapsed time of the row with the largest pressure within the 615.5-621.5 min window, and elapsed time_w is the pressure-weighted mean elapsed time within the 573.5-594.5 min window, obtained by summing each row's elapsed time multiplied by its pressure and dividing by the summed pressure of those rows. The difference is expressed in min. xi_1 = 37.0 min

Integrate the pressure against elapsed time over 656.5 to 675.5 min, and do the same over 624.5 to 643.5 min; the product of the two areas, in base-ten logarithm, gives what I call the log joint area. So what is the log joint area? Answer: 7.72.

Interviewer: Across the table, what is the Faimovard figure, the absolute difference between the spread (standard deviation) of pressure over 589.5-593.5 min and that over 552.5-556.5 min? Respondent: 2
